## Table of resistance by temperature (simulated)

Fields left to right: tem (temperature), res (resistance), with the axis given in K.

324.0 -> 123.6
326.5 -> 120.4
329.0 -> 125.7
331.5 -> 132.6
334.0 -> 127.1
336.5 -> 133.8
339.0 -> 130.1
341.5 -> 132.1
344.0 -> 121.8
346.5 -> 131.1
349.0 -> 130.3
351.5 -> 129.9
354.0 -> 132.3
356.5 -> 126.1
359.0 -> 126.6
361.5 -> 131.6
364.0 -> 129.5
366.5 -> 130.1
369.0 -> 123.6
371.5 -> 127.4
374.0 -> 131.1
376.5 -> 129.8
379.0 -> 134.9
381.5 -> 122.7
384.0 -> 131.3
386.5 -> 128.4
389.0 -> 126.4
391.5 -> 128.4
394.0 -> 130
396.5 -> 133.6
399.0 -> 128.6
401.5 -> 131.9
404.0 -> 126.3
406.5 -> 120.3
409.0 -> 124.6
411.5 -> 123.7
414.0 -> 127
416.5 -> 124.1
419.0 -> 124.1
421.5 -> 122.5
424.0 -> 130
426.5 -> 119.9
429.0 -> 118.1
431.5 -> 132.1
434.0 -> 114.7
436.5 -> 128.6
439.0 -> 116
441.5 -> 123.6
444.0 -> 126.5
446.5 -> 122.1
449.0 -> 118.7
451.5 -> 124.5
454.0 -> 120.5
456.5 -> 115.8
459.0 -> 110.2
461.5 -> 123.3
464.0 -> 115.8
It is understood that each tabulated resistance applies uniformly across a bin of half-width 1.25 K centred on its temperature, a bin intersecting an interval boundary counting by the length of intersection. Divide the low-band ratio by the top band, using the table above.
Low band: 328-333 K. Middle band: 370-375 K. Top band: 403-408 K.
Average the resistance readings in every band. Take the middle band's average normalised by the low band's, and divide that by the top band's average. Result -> 0.0081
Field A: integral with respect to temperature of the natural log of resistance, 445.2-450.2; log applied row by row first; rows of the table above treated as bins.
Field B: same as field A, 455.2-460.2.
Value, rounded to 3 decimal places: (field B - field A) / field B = -0.013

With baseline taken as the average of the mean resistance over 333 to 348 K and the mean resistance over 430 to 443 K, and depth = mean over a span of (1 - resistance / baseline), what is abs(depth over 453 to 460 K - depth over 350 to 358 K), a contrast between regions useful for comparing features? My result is 0.110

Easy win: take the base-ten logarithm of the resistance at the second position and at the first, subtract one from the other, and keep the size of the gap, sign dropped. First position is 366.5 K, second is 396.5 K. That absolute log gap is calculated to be 0.012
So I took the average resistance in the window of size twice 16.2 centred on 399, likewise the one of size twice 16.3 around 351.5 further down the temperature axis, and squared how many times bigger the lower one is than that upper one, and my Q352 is 1.030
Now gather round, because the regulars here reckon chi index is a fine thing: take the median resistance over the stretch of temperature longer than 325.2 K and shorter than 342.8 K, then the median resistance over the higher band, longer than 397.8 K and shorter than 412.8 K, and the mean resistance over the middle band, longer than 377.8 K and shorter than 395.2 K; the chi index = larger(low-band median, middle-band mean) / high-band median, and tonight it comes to 1.04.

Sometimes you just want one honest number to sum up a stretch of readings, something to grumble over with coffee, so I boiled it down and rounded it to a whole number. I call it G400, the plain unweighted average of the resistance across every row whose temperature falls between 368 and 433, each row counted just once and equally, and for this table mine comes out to 127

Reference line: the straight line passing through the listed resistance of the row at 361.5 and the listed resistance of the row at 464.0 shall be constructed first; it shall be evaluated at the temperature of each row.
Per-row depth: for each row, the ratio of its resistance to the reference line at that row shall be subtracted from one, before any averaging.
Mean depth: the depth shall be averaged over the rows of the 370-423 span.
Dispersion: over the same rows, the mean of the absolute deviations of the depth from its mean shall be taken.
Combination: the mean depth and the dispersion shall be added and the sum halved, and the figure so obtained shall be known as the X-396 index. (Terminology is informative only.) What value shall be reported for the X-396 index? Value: 0.0040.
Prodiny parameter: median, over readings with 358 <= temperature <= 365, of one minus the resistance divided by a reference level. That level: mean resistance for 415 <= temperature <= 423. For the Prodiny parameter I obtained -0.05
